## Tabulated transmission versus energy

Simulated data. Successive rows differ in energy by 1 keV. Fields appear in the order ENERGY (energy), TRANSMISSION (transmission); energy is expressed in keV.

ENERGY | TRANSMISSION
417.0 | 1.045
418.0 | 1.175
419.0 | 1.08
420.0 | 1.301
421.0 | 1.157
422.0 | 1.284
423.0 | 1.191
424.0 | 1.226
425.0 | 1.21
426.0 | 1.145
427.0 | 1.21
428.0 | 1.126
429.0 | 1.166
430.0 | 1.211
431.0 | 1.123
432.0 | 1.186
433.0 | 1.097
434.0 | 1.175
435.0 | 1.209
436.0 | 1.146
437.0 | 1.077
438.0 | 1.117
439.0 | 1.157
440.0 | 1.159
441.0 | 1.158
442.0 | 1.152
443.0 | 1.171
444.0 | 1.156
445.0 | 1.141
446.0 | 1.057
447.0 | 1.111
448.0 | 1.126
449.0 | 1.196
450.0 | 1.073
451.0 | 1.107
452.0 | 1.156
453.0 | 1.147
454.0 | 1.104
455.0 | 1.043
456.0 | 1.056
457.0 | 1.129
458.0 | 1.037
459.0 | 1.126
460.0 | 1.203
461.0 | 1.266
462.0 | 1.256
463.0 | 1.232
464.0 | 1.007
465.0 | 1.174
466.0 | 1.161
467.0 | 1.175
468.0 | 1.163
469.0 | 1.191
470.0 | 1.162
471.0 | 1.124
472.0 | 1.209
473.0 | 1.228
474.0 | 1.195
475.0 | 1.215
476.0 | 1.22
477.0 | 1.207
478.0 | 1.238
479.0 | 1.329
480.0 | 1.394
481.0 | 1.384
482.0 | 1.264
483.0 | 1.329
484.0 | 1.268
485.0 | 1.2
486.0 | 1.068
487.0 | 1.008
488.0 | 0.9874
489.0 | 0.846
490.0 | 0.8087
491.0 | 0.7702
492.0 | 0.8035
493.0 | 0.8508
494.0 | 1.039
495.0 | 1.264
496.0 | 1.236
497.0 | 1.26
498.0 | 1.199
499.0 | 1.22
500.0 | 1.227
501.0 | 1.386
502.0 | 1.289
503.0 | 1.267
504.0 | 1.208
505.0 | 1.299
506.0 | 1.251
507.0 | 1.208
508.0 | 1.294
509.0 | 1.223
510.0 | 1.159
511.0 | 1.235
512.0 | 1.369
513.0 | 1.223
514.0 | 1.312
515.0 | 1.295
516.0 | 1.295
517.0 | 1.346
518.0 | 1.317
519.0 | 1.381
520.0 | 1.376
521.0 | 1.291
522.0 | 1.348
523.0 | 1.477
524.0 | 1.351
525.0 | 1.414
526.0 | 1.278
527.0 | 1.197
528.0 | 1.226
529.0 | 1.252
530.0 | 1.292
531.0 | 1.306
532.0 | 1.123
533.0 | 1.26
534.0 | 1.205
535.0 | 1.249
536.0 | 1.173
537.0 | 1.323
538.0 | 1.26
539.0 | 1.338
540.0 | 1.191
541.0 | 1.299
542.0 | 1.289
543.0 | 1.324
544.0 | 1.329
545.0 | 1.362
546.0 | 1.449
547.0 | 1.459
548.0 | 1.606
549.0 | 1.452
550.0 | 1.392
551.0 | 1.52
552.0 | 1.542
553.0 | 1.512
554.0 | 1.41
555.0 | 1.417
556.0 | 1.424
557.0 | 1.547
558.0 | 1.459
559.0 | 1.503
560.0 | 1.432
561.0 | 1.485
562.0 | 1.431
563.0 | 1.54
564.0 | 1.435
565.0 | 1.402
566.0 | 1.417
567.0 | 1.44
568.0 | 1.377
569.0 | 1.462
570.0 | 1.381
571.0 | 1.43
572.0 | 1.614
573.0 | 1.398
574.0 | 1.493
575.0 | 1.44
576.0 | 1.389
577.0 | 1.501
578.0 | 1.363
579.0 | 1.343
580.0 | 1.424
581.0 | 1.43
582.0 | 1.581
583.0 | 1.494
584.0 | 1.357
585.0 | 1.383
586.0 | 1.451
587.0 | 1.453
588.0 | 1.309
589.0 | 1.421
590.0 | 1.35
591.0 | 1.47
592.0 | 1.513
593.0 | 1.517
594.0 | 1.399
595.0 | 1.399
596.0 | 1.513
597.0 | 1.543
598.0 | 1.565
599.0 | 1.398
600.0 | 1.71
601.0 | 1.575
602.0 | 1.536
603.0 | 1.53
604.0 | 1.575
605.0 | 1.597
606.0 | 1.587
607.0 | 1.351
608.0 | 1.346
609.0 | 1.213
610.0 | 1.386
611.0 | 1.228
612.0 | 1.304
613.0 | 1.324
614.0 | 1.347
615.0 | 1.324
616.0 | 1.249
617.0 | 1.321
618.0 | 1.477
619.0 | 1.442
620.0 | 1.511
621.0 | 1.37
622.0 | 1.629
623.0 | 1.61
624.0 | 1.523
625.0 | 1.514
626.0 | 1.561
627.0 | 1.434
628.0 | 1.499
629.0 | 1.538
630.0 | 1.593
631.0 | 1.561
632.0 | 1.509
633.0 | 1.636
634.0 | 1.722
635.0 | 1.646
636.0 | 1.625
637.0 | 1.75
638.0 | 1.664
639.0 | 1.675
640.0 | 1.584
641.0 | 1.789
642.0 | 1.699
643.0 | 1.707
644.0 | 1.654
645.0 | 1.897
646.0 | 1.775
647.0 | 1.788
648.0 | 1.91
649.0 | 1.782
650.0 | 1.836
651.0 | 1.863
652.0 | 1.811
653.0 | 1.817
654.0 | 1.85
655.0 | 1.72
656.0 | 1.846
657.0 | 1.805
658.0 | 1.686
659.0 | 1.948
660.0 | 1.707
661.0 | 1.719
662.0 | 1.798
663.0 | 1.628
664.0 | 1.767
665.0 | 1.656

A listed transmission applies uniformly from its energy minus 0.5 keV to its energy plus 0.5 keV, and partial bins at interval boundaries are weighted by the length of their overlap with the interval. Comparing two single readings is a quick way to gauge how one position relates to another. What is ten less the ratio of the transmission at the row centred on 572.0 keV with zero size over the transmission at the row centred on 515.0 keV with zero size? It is 8.8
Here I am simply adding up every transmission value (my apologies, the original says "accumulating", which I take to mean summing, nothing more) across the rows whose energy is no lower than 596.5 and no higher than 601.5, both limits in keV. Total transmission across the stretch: 7.8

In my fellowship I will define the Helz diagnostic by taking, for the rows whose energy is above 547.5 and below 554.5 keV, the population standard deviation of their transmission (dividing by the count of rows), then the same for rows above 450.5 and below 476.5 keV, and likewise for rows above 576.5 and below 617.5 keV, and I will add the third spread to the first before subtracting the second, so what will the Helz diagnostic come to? 0.12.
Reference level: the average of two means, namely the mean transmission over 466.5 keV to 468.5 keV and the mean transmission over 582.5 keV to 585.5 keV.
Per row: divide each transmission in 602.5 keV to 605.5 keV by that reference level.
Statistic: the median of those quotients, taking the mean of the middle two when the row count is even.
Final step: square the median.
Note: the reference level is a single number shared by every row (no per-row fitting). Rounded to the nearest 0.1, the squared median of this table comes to 1.5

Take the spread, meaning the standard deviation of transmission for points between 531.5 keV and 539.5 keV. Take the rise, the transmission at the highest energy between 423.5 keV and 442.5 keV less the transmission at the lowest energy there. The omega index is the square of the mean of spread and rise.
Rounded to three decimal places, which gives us 0.000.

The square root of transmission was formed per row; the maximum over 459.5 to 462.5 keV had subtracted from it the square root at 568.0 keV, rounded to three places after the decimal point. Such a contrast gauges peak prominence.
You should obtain -0.048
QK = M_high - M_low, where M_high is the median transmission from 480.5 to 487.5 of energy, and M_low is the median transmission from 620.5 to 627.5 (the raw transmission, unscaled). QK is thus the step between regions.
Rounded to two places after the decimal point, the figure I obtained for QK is -0.26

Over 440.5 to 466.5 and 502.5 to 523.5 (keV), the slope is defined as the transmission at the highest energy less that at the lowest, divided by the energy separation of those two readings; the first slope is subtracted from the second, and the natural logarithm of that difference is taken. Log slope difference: -4.57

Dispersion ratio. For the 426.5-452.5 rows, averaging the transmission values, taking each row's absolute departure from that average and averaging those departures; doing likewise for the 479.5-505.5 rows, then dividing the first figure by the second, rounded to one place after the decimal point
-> 0.2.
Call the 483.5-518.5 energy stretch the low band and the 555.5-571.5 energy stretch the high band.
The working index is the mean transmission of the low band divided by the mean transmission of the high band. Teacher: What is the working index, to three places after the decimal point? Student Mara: 0.810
